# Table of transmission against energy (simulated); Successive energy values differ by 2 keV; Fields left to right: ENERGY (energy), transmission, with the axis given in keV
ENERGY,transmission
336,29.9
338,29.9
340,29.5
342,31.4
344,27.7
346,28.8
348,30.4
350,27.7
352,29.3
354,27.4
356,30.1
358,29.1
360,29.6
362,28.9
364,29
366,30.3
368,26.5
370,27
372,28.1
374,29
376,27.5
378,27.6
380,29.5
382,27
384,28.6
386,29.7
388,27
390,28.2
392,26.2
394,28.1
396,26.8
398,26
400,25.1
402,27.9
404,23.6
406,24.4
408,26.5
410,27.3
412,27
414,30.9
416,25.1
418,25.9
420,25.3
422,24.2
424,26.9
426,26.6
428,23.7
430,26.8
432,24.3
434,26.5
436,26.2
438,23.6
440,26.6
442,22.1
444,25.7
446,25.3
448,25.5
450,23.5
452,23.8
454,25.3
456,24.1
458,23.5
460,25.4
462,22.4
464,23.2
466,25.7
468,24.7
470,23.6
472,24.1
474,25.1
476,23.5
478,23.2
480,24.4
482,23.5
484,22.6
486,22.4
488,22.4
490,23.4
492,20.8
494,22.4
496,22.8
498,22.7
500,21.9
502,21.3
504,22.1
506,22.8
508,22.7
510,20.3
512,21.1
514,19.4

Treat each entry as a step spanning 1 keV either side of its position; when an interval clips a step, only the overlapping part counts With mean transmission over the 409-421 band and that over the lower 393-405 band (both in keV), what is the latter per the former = 0.98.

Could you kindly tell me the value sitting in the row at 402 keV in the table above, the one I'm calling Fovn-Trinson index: 27.9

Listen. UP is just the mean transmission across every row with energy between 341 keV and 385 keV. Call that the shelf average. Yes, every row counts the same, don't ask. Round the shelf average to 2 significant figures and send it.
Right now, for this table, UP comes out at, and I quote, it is 29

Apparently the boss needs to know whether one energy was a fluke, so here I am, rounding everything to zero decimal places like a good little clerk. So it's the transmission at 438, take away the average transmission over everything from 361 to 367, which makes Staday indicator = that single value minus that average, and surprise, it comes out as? -6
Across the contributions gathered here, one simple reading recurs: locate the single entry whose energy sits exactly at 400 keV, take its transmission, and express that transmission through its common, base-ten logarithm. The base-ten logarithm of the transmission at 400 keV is 1.40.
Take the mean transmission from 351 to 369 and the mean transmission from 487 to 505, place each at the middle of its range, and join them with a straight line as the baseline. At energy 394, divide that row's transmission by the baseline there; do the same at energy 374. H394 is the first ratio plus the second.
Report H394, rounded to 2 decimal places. 2.06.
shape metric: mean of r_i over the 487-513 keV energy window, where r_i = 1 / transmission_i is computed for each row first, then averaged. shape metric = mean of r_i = 0.0454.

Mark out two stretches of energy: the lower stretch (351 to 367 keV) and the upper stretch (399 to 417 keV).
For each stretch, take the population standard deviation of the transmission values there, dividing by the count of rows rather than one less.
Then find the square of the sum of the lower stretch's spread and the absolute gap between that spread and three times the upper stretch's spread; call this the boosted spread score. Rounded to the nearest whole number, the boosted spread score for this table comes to 39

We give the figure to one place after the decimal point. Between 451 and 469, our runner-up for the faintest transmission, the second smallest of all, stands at 23.2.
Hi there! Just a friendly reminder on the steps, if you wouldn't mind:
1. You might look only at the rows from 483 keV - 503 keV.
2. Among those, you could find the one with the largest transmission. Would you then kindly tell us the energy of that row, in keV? 490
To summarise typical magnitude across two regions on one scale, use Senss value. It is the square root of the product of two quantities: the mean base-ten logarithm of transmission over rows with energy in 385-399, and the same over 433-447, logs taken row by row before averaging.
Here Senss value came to 1.42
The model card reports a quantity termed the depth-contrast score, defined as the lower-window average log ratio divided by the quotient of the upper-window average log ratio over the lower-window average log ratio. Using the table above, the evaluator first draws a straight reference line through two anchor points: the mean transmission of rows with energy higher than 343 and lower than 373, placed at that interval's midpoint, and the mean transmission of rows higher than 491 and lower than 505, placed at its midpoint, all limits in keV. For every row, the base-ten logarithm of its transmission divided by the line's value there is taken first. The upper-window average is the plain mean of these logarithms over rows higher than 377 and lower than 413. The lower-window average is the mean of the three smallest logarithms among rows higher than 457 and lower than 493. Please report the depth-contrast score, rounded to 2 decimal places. 0.31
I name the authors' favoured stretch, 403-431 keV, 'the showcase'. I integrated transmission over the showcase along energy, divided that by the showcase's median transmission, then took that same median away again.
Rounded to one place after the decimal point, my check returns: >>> 1.6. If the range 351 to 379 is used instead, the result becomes -1.4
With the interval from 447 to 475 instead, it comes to 4.1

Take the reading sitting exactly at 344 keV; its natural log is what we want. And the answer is 3.32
